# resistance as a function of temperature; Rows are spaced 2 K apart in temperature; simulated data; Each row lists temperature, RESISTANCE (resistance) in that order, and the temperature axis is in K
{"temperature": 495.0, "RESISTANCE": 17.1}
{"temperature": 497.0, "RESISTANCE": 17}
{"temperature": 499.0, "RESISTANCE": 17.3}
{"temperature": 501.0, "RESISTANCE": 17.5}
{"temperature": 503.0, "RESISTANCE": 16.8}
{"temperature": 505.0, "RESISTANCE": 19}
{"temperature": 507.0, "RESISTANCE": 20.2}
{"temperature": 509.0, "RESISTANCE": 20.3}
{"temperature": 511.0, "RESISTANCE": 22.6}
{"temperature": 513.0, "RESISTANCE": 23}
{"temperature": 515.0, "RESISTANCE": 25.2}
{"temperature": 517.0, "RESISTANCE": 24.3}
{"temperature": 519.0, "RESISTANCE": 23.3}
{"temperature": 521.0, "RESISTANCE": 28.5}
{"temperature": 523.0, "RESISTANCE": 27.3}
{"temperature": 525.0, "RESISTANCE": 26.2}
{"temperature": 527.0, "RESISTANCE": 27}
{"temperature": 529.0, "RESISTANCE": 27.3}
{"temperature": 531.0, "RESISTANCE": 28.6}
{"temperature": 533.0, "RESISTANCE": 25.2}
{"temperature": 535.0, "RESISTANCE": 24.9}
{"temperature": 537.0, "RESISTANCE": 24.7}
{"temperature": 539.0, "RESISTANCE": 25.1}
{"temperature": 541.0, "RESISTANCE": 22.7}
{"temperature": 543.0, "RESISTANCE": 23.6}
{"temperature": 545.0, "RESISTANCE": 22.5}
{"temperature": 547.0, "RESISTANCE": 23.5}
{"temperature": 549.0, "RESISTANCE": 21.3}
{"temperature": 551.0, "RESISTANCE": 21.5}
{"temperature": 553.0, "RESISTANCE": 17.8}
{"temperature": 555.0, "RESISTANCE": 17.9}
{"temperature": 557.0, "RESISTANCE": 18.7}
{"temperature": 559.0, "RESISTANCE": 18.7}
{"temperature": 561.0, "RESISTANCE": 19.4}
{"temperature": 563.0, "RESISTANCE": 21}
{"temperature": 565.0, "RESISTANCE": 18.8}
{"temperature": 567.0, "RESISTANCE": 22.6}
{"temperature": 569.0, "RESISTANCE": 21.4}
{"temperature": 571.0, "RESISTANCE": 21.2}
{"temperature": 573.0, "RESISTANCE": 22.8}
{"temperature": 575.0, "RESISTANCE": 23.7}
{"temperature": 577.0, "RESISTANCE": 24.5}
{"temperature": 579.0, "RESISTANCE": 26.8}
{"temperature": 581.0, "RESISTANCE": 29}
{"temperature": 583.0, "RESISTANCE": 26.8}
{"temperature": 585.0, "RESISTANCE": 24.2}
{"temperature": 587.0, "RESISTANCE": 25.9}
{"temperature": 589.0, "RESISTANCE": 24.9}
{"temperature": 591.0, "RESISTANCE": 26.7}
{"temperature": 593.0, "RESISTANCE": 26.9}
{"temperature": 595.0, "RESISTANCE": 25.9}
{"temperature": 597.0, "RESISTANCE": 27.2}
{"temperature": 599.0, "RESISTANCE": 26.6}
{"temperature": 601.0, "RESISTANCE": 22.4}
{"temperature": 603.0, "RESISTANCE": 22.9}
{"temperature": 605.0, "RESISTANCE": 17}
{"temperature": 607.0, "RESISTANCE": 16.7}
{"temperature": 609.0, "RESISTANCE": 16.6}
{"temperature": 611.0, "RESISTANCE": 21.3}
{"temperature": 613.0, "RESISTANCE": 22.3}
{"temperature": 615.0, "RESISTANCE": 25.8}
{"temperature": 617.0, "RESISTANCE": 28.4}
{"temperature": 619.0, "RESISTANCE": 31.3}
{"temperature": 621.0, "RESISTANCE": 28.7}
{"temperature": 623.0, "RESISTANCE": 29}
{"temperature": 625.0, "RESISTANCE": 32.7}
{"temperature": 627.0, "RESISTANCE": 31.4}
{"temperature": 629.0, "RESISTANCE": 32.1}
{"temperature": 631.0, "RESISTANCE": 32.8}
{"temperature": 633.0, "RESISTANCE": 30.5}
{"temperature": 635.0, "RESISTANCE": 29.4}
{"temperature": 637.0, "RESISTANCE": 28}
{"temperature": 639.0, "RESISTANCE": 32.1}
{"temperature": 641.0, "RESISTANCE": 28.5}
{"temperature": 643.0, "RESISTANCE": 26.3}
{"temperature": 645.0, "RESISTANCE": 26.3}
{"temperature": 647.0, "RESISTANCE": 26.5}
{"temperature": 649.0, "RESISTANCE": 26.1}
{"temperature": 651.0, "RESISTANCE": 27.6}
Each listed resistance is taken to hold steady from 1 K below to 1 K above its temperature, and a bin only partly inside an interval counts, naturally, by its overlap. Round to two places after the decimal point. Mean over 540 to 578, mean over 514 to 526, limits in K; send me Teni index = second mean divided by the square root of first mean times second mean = 1.10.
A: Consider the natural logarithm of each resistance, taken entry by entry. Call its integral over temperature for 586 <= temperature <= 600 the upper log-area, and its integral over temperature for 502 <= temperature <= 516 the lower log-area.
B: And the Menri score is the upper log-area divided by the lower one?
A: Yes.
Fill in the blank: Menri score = 1.08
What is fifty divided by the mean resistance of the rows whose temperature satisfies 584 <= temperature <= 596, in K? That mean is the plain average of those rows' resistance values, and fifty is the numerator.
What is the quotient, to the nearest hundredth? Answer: 1.94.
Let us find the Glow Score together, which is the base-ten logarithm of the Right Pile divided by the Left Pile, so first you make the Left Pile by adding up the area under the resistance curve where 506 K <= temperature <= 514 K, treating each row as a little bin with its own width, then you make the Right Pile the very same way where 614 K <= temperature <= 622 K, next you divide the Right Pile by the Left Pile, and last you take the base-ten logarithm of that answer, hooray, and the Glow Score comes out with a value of 0.12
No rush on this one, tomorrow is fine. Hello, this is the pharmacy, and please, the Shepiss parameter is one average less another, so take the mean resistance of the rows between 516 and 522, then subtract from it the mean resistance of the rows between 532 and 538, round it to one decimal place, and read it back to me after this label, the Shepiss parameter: 0.4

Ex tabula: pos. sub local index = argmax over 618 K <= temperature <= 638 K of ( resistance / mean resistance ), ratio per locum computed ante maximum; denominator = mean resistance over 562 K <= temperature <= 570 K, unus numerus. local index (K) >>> 631.0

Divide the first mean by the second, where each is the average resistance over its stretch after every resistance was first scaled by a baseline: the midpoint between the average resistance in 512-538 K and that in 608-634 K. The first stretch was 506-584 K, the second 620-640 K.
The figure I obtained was 0.76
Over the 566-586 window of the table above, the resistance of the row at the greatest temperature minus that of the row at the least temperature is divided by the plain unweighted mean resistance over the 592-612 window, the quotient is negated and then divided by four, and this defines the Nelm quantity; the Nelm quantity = -0.02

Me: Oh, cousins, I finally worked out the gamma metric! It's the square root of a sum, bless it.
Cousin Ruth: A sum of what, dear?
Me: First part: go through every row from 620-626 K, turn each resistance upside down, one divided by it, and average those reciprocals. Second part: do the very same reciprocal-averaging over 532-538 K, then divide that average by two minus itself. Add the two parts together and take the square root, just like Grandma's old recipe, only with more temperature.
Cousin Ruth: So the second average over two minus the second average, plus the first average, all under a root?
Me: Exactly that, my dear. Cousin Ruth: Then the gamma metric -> 0.232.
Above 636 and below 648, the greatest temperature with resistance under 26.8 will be 647.0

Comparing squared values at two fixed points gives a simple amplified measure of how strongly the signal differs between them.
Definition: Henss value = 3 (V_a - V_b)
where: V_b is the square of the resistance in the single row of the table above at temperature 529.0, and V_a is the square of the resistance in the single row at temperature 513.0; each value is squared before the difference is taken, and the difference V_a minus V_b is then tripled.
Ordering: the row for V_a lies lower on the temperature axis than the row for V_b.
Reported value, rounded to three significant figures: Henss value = -649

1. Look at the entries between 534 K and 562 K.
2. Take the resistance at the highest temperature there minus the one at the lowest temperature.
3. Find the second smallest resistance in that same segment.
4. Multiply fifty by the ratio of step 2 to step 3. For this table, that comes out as -15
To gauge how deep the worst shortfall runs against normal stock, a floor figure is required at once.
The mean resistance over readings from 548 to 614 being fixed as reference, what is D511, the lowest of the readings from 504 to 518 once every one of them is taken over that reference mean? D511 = 0.85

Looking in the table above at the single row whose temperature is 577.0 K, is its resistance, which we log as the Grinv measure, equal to 24.5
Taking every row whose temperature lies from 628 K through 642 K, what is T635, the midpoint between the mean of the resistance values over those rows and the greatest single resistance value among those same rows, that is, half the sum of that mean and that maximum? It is 32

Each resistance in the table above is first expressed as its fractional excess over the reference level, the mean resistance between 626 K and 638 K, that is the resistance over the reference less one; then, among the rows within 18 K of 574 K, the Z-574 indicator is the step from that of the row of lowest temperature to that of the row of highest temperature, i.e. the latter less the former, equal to 0.26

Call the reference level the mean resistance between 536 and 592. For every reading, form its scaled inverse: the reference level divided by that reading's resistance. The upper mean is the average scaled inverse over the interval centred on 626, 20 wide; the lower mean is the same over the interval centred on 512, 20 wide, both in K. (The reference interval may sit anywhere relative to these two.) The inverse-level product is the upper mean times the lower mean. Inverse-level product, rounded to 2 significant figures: 0.78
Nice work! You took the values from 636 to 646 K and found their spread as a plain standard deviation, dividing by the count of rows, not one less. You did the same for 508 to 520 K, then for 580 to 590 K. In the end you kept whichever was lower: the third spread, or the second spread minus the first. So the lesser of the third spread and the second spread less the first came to -0.60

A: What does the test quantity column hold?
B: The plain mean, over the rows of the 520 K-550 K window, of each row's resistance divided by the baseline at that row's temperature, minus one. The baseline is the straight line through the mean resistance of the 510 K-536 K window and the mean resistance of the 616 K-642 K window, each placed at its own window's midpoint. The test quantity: -0.04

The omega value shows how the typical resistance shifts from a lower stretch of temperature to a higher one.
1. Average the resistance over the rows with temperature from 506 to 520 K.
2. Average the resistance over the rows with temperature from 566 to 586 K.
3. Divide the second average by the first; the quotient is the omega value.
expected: 1.07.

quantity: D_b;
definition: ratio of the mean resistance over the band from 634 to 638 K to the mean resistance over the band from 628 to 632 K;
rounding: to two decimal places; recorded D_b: 0.88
